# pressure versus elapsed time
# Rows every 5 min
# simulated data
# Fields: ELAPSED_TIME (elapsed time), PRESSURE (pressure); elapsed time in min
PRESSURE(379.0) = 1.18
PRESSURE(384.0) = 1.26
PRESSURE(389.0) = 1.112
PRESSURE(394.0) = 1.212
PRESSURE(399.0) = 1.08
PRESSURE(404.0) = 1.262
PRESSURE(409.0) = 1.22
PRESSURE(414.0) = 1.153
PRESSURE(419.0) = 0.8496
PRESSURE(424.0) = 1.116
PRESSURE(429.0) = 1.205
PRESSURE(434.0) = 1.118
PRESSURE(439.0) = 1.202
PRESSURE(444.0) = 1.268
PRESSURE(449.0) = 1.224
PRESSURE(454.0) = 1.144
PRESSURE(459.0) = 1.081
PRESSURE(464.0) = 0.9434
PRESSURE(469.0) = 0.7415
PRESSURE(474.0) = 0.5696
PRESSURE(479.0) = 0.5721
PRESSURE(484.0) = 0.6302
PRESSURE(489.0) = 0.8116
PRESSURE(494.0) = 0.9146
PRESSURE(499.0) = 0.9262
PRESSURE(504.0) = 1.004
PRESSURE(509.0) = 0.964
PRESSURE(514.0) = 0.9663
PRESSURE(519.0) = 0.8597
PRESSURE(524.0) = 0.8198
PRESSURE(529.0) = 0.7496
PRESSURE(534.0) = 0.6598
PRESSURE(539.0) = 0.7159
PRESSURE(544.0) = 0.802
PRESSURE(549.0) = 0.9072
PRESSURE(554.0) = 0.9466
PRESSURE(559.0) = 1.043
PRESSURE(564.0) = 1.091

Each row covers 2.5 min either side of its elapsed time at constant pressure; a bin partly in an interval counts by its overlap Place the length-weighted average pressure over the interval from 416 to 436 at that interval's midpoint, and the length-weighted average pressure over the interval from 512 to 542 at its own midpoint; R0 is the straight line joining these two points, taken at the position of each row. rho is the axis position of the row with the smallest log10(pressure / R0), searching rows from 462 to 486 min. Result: 474.0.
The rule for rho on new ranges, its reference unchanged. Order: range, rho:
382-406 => 399.0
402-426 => 419.0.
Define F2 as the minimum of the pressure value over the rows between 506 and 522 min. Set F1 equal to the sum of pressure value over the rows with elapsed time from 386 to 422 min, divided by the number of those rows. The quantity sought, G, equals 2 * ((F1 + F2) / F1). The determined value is 3.53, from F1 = 1.13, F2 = 0.8597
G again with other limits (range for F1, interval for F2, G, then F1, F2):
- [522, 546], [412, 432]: 4.27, 0.75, 0.8496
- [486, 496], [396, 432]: 3.97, 0.86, 0.8496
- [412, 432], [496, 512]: 3.71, 1.08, 0.9262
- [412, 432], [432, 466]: 3.75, 1.08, 0.9434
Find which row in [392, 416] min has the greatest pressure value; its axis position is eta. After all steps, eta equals 404.0 min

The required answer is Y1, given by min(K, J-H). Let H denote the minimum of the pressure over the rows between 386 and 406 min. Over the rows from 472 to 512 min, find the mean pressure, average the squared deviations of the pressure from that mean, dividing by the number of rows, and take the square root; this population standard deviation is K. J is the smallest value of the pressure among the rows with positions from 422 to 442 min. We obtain 0.04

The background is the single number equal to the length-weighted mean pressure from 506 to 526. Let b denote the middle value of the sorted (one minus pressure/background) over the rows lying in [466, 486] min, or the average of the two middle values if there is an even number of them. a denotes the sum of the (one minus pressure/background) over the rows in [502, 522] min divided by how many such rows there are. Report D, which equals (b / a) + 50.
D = 43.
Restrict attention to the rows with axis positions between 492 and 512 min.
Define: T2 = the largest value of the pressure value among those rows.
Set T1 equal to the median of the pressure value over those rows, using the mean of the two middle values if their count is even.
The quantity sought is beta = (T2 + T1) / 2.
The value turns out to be 1.0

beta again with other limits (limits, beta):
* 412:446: 1.2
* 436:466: 1.2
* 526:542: 0.7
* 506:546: 0.9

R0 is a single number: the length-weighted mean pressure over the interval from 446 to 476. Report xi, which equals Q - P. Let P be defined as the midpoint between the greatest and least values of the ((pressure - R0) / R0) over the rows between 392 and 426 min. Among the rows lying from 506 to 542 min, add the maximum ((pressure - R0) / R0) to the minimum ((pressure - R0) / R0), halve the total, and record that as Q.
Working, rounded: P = 0.1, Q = -0.2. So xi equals -0.25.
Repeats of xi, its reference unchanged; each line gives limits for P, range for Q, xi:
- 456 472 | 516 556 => -0.11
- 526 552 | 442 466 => 0.33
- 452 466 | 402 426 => 0.01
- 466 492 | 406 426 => 0.36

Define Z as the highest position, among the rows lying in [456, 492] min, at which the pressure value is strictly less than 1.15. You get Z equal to 489.0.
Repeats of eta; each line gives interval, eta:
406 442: 409.0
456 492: 459.0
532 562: 559.0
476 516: 504.0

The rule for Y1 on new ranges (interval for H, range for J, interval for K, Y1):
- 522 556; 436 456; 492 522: 0.05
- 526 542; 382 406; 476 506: 0.16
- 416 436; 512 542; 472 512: -0.19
